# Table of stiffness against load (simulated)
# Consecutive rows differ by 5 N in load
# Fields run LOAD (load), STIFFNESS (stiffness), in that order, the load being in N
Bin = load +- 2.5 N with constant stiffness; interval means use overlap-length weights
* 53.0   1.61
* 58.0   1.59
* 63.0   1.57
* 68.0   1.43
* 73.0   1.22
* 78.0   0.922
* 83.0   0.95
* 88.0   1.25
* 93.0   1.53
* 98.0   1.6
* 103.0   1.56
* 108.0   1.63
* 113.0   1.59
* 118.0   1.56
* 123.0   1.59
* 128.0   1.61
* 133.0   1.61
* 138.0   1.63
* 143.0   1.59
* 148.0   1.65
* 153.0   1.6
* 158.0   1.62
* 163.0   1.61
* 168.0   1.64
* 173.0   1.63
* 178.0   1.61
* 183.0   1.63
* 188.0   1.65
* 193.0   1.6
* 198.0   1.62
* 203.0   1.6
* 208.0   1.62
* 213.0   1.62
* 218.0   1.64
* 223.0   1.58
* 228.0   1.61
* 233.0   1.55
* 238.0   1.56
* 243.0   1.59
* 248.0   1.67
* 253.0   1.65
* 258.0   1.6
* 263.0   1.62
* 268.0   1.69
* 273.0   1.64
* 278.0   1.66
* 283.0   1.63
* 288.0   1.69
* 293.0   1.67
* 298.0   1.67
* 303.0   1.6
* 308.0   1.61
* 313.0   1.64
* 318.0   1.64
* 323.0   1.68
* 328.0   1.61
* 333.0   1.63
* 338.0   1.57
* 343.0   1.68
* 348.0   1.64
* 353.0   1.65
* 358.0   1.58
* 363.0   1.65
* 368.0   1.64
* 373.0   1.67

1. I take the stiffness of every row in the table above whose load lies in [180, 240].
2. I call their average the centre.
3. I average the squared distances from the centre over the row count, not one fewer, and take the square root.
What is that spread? 0.0292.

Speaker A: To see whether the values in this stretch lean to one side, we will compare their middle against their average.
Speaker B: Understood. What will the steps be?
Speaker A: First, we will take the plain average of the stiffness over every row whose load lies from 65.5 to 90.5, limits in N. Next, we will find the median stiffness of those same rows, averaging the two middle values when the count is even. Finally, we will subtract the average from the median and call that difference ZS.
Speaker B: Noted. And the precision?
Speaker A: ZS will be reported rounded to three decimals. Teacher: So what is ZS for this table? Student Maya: 0.066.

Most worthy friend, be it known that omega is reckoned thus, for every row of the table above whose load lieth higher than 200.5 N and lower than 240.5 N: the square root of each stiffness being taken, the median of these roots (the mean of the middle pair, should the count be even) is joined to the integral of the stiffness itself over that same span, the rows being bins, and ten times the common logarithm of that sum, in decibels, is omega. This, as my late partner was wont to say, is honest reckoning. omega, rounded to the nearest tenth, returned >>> 18.1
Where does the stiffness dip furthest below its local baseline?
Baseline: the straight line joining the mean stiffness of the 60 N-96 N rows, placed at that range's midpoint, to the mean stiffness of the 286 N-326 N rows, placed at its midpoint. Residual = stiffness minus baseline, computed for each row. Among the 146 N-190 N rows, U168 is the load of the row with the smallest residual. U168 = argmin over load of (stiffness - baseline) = 178.0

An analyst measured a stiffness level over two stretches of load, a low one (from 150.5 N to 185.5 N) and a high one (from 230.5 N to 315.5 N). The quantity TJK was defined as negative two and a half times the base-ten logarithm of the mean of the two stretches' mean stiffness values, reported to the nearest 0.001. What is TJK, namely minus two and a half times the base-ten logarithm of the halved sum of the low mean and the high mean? -0.528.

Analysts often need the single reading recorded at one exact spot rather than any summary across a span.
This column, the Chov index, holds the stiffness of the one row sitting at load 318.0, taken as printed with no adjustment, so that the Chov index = 1.64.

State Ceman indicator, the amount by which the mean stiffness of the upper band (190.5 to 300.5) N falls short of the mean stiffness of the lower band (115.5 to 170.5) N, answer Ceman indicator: -0.016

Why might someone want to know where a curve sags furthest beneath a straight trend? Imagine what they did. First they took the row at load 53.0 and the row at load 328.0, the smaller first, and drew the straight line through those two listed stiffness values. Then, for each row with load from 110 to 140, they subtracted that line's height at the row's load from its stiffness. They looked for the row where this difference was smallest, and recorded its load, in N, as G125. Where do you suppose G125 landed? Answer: 118.0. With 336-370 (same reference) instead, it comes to 338.0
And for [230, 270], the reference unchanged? 233.0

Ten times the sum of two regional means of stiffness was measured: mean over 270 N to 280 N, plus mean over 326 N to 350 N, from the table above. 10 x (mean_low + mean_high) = 32.8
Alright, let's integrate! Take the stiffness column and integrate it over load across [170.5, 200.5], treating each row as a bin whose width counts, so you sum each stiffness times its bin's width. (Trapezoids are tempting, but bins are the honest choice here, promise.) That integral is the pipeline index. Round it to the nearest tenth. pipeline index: 48.7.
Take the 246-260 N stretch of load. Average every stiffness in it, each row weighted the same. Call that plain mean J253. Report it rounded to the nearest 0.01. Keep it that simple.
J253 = 1.64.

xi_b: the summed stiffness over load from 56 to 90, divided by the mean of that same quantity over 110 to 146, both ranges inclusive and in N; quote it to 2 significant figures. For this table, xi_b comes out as 5.6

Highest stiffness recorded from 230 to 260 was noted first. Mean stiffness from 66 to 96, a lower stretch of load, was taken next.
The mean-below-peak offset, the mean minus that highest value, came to -0.45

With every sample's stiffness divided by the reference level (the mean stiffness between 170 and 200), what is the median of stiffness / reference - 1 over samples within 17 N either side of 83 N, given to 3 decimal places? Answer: -0.230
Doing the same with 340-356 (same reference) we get 0.016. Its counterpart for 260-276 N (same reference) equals 0.010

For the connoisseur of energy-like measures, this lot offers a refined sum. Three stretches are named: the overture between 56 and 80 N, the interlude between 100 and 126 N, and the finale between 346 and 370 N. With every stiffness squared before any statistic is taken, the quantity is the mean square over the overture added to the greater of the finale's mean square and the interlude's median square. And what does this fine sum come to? 4.5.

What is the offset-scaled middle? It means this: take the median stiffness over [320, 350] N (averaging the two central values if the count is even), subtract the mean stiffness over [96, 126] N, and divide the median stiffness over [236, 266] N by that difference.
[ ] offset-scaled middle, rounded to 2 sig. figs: 35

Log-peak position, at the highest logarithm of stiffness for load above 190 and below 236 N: 218.0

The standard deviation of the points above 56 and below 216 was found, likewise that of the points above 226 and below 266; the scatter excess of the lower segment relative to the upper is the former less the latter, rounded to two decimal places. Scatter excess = 0.14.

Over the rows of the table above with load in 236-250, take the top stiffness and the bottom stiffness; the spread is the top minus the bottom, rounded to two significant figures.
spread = 0.11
